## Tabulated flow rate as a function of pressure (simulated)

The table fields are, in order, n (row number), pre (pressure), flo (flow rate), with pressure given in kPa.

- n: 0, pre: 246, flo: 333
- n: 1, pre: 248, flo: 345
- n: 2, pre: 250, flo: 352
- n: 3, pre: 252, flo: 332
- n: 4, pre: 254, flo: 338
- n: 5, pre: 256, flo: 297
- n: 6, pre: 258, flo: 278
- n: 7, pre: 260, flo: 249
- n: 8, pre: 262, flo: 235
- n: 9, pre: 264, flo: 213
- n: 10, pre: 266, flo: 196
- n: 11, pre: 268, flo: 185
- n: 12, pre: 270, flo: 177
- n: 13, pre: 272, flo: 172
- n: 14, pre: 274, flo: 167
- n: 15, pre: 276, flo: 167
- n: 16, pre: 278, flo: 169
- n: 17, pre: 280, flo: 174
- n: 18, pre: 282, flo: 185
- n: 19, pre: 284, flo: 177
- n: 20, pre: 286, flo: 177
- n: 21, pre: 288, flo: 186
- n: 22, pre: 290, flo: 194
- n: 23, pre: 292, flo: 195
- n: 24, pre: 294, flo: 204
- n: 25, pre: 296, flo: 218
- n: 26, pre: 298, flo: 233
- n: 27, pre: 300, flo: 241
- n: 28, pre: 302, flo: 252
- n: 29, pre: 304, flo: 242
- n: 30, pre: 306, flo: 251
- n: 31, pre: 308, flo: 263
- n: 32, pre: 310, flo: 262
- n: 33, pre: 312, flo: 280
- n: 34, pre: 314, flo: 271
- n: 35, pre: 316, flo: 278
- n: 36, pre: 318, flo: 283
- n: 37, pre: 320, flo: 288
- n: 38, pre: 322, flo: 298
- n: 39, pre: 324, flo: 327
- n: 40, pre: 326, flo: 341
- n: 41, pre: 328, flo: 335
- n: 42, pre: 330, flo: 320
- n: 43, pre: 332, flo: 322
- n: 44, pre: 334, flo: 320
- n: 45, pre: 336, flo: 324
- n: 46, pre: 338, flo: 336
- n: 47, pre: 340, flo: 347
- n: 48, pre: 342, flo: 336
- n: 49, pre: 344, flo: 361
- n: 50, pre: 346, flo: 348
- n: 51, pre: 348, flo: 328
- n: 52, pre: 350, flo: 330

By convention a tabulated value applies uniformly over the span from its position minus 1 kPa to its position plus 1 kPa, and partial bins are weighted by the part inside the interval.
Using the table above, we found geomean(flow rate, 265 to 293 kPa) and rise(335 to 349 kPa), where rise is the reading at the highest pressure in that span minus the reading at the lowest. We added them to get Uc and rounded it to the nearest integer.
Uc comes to 184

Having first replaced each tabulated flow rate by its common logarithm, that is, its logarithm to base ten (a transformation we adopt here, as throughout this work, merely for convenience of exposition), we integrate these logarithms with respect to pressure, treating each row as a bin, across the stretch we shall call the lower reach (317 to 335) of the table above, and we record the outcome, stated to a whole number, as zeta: 45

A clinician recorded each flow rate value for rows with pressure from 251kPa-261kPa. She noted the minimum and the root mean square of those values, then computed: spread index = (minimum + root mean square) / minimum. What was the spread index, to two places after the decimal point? 2.21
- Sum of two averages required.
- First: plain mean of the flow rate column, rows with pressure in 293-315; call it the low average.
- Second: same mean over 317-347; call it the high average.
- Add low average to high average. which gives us 573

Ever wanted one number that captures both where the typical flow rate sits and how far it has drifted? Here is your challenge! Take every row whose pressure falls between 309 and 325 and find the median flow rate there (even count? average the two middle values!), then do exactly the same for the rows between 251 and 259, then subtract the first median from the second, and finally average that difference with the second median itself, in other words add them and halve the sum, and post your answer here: 174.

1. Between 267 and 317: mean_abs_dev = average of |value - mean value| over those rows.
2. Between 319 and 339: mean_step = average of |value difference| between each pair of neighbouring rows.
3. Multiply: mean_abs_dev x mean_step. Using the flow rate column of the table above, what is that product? 376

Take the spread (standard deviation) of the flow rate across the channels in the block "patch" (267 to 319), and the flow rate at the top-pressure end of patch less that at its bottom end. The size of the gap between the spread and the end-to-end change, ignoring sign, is 57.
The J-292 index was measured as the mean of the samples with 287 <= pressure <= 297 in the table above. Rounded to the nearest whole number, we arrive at 199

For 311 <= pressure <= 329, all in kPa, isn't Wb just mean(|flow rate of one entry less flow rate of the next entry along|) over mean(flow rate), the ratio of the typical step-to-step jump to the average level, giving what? 0.035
